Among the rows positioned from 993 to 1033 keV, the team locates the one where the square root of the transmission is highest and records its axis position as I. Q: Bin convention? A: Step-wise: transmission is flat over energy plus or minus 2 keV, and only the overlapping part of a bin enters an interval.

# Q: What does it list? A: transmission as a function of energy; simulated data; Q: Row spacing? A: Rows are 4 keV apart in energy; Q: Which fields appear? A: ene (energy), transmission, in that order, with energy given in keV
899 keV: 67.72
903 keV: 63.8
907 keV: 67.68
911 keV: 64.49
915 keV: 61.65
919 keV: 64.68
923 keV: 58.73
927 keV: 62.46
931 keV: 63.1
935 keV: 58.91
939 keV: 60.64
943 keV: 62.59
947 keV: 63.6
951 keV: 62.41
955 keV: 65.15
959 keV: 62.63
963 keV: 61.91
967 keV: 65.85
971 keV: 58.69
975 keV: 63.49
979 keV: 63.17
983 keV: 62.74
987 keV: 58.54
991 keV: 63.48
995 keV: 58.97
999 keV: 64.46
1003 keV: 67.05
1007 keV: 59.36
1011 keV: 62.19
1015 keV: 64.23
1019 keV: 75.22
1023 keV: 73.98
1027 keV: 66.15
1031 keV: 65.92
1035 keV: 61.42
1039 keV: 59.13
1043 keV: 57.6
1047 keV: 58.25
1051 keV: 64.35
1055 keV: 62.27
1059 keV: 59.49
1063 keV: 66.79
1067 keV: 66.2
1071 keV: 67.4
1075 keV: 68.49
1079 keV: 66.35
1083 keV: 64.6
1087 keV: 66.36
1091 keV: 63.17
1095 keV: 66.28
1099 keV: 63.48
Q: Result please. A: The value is 1019 keV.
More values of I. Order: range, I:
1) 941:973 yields 967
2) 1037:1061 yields 1051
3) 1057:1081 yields 1075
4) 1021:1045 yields 1023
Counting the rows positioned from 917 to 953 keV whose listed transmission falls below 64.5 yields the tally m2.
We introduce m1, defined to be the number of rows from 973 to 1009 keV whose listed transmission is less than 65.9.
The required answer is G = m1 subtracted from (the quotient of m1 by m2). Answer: -7.0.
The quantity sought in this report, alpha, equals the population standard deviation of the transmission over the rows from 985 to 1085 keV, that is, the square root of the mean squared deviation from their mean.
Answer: 4.5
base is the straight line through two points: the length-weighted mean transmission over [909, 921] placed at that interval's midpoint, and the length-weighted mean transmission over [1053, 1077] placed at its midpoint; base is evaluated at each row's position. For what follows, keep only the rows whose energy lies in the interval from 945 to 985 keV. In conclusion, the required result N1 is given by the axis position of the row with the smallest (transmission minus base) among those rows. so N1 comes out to 971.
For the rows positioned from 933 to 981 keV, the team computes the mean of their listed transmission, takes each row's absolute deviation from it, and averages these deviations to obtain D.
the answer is 1.6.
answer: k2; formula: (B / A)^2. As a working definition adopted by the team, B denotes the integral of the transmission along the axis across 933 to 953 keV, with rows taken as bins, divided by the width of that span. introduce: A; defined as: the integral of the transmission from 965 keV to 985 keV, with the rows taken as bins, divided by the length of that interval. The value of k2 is 0.96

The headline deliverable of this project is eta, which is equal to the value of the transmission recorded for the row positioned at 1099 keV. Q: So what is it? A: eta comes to 63.48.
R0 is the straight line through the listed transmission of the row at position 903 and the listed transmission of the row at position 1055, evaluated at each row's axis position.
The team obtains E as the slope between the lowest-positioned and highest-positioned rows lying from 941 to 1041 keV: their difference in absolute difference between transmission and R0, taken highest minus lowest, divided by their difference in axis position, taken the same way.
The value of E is 0.03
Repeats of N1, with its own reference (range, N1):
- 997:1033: 1007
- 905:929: 923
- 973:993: 987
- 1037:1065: 1043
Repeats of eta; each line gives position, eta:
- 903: 63.8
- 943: 62.59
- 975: 63.49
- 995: 58.97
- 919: 64.68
